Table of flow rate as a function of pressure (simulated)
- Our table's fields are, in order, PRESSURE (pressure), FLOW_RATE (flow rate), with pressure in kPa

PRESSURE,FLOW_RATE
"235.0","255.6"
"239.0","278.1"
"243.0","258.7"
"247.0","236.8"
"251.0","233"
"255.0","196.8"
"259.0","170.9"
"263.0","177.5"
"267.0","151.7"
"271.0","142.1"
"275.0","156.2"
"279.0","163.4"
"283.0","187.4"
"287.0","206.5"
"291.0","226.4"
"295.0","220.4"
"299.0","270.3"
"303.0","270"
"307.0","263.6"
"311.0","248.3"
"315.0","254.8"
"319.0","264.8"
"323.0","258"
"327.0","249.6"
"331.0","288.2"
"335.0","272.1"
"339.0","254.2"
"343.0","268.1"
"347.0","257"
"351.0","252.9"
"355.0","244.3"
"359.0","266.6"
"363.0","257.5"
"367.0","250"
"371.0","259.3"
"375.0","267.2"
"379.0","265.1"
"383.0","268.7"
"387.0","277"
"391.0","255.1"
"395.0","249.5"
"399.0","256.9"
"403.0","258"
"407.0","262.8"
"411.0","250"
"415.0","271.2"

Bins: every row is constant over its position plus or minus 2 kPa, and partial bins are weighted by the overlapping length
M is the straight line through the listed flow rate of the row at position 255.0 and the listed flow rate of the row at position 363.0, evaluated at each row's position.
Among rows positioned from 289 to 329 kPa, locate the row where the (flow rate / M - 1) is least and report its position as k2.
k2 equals 295.0 kPa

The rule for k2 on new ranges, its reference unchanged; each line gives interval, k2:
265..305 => 271.0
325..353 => 351.0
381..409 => 395.0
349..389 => 367.0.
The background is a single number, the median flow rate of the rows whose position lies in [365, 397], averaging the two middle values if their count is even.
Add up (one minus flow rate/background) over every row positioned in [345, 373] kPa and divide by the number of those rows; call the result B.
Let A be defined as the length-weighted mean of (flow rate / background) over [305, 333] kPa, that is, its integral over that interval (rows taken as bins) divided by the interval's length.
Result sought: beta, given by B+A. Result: 1.02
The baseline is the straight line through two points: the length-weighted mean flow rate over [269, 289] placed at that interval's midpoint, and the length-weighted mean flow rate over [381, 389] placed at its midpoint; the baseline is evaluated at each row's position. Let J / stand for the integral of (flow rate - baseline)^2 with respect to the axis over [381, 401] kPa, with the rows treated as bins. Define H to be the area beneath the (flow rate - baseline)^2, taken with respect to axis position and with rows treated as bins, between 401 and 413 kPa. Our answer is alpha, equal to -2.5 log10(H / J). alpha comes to -1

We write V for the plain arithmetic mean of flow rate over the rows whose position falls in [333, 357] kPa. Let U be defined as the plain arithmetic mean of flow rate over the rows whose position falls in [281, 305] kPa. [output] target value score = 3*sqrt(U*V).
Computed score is 731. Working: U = 230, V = 258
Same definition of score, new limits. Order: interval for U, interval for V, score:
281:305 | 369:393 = 741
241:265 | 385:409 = 705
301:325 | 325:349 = 787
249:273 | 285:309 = 625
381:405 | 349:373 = 774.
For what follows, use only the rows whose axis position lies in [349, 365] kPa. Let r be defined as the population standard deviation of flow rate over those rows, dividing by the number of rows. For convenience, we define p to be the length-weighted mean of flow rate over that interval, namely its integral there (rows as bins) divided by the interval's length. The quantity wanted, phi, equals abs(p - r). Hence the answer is 247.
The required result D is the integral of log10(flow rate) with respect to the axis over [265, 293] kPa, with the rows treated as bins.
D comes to 62.7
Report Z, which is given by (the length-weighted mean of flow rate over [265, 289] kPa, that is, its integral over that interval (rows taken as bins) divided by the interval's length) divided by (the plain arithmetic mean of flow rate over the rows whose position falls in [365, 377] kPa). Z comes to 0.65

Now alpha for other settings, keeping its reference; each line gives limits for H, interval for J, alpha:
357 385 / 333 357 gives 3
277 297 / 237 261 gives 3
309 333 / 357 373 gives -4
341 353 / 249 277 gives 2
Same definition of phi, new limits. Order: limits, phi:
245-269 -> 163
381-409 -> 253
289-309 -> 228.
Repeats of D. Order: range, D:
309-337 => 67.7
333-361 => 67.6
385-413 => 67.5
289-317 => 67.1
